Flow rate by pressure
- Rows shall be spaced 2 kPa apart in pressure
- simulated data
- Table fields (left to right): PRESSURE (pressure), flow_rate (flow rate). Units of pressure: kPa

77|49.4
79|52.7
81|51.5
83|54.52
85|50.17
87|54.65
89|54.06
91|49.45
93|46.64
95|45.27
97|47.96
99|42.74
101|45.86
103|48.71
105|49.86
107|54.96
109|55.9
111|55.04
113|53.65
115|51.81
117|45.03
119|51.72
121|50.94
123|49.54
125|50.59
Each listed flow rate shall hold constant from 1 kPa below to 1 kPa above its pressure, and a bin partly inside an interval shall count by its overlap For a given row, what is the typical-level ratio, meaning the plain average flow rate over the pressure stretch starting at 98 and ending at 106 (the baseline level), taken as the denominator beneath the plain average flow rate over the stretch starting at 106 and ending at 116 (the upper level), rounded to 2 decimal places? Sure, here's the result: 1.16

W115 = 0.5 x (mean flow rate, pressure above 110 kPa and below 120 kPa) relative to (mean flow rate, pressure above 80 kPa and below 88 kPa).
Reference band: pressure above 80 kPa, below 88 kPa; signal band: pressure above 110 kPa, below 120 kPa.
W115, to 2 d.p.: 0.49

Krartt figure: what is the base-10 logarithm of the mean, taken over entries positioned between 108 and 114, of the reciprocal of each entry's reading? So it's -1.739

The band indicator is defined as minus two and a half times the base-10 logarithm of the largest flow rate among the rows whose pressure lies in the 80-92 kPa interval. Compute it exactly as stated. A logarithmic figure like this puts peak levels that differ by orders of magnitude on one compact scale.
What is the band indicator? -4.34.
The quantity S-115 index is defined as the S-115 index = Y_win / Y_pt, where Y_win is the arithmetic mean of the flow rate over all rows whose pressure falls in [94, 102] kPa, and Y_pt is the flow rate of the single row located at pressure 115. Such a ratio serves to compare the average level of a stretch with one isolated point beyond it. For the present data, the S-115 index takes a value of 0.88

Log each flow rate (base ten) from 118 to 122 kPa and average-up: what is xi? 1.710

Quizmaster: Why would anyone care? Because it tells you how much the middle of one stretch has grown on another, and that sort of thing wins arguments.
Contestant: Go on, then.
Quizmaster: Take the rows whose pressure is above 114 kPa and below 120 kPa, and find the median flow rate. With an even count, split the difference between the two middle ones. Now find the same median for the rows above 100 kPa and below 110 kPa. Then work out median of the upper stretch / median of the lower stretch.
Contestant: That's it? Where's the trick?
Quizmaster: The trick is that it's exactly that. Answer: 1.04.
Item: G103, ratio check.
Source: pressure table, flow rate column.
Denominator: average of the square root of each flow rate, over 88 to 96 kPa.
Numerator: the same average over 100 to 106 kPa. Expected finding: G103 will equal 0.99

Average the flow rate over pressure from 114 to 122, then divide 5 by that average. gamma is 0.100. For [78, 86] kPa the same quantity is 0.096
